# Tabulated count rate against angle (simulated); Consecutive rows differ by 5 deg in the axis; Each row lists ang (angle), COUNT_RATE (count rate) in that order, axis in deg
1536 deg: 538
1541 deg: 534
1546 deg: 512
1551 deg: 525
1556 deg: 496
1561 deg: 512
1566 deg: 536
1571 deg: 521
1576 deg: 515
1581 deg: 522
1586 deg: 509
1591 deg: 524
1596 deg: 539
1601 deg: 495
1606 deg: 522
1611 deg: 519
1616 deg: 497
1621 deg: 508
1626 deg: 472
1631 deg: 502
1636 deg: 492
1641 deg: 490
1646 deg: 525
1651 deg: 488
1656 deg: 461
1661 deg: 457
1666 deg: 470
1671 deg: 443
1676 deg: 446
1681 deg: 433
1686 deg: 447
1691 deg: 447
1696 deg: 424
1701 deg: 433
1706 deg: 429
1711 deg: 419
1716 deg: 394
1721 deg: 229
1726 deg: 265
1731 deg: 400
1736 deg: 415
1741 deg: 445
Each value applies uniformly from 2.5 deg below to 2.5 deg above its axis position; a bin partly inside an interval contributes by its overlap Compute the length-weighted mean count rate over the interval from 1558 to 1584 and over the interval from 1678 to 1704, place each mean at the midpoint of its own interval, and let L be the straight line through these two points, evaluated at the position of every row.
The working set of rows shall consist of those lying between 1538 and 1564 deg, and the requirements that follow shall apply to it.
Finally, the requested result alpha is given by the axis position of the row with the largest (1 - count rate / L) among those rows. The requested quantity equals 1556 deg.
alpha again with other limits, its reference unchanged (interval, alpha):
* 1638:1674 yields 1671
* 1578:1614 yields 1601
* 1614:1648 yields 1626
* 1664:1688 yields 1681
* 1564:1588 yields 1576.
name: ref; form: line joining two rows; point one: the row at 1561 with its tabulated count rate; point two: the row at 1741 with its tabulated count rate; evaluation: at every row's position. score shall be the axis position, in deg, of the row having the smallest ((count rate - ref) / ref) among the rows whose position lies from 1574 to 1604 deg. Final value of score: 1601 deg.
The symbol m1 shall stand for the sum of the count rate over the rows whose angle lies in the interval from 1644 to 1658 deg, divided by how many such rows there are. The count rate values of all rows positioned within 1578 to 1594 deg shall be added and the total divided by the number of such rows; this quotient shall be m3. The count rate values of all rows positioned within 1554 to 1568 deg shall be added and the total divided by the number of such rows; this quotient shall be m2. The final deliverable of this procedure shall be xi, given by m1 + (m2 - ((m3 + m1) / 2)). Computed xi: 501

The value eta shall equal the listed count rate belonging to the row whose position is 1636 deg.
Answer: 492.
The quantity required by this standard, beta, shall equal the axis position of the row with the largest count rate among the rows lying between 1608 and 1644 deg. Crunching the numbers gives 1611 deg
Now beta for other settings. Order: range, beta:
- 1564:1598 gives 1596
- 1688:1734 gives 1691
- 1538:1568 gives 1566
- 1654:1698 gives 1666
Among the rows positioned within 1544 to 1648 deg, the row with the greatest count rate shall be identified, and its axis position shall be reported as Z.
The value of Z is 1596 deg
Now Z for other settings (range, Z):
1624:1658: 1646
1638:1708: 1646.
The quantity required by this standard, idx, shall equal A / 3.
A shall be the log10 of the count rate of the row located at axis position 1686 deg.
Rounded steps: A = 2.650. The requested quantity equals 0.883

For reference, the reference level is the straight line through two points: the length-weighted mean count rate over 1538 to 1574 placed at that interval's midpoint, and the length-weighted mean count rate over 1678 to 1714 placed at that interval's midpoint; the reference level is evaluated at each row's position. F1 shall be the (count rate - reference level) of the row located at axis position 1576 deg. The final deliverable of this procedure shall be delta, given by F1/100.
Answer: 0.08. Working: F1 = 8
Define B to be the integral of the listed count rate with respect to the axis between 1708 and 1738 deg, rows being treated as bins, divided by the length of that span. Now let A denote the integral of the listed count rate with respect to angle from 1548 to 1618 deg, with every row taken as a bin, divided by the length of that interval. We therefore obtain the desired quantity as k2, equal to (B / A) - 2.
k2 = -1.32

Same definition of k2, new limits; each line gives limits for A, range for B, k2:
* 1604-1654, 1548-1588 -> -0.97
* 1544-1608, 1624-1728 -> -1.16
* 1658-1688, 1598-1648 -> -0.88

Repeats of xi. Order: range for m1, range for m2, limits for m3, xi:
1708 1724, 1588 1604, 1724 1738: 513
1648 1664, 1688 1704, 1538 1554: 407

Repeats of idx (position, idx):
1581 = 0.906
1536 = 0.910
